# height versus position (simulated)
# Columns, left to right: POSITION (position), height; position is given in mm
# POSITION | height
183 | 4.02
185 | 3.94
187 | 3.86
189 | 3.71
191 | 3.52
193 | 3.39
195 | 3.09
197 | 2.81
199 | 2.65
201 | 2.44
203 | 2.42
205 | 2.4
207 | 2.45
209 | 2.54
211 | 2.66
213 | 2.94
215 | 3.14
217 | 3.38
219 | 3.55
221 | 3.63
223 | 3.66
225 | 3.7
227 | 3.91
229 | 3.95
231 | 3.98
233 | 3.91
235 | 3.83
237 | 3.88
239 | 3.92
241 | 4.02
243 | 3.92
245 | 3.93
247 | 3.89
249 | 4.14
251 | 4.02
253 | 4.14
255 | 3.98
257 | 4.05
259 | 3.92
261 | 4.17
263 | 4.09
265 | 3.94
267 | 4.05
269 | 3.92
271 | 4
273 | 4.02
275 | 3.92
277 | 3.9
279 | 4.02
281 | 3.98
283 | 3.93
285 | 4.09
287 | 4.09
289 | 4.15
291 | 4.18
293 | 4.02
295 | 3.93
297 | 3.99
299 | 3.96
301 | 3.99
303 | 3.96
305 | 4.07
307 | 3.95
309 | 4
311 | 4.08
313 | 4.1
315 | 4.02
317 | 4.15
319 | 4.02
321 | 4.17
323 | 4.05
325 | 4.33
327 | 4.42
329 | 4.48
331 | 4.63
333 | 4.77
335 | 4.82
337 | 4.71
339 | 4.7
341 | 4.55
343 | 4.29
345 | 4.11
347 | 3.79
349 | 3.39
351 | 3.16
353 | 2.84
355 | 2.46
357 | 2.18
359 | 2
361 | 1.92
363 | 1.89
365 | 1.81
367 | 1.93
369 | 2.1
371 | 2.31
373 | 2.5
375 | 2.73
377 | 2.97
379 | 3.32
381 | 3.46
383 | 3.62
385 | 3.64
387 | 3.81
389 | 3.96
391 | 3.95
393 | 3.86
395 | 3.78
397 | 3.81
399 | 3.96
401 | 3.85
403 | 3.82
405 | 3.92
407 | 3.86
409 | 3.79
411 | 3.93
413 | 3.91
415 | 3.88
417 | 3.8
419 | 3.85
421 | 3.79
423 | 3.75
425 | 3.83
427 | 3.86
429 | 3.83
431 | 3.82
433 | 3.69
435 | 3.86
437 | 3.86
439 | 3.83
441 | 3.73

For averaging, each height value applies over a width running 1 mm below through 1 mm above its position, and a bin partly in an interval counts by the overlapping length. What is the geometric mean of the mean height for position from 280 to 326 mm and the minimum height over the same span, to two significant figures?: 4.0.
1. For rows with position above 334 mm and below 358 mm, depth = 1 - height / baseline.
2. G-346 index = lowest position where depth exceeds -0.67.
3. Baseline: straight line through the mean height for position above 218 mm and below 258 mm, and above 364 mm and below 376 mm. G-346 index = 343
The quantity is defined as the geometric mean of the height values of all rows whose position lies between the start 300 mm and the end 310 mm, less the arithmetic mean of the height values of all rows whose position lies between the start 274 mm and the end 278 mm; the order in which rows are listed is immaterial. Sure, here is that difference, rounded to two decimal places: 0.08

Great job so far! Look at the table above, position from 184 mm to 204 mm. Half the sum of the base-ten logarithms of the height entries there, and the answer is 2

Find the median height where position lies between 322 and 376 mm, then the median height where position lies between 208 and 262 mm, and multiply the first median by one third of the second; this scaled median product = 4.42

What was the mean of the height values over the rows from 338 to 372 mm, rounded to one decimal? 2.9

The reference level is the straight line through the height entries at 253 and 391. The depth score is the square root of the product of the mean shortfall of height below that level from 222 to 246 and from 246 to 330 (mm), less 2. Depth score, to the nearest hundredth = -1.90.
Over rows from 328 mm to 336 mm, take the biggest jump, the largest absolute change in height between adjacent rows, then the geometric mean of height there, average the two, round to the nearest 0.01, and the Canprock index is 2.41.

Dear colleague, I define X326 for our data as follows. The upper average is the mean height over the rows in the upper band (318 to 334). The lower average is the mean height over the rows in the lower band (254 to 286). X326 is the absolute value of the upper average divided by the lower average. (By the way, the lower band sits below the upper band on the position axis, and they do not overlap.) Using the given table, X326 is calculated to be 1.09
